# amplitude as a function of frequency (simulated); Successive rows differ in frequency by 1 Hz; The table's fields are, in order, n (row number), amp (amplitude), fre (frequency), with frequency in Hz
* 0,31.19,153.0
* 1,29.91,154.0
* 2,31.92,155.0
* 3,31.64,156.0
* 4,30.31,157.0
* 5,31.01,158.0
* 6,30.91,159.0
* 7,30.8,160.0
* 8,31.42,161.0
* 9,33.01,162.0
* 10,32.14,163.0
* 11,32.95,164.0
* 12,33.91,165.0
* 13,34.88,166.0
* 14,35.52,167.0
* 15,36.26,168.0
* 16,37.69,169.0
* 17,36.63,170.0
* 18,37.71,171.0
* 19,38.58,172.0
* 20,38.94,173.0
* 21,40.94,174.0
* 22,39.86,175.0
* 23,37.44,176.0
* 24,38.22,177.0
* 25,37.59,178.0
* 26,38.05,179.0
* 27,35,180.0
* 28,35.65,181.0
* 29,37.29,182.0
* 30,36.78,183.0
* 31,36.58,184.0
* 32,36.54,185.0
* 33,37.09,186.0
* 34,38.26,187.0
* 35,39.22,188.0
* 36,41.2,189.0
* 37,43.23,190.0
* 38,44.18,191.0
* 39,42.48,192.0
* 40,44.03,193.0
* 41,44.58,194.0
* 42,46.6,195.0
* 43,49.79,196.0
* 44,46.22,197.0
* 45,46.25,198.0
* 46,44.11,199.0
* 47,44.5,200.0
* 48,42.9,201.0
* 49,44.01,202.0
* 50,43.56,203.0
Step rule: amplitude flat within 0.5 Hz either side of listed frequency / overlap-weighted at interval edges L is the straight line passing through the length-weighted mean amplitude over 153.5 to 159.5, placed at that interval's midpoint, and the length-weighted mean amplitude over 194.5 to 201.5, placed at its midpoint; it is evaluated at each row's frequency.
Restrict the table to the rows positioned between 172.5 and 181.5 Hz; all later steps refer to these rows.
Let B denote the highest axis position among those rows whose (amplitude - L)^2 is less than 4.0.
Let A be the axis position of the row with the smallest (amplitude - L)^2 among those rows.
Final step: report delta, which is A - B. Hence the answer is -2 Hz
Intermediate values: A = 177.0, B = 179.0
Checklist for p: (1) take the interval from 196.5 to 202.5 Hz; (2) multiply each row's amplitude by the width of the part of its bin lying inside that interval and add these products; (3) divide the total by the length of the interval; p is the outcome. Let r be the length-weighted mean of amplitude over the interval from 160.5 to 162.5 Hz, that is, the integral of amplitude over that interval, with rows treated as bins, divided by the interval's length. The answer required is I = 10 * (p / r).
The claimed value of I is 13.9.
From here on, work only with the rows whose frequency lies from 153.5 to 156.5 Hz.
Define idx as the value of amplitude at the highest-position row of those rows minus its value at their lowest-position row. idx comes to 1.7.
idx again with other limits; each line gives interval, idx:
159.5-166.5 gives 4.1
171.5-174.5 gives 2.4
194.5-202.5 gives -2.6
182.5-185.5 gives -0.2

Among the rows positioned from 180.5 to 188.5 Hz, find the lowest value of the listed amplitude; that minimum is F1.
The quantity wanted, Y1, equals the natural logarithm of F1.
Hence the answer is 3.6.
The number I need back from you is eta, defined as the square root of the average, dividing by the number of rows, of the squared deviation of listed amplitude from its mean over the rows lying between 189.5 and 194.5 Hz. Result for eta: 0.8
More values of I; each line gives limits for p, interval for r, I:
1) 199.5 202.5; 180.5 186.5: 12.0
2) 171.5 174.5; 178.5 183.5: 10.8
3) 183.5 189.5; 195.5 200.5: 8.3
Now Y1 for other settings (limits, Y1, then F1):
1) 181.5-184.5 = 3.6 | 36.58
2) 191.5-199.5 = 3.7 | 42.48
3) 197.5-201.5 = 3.8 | 42.9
